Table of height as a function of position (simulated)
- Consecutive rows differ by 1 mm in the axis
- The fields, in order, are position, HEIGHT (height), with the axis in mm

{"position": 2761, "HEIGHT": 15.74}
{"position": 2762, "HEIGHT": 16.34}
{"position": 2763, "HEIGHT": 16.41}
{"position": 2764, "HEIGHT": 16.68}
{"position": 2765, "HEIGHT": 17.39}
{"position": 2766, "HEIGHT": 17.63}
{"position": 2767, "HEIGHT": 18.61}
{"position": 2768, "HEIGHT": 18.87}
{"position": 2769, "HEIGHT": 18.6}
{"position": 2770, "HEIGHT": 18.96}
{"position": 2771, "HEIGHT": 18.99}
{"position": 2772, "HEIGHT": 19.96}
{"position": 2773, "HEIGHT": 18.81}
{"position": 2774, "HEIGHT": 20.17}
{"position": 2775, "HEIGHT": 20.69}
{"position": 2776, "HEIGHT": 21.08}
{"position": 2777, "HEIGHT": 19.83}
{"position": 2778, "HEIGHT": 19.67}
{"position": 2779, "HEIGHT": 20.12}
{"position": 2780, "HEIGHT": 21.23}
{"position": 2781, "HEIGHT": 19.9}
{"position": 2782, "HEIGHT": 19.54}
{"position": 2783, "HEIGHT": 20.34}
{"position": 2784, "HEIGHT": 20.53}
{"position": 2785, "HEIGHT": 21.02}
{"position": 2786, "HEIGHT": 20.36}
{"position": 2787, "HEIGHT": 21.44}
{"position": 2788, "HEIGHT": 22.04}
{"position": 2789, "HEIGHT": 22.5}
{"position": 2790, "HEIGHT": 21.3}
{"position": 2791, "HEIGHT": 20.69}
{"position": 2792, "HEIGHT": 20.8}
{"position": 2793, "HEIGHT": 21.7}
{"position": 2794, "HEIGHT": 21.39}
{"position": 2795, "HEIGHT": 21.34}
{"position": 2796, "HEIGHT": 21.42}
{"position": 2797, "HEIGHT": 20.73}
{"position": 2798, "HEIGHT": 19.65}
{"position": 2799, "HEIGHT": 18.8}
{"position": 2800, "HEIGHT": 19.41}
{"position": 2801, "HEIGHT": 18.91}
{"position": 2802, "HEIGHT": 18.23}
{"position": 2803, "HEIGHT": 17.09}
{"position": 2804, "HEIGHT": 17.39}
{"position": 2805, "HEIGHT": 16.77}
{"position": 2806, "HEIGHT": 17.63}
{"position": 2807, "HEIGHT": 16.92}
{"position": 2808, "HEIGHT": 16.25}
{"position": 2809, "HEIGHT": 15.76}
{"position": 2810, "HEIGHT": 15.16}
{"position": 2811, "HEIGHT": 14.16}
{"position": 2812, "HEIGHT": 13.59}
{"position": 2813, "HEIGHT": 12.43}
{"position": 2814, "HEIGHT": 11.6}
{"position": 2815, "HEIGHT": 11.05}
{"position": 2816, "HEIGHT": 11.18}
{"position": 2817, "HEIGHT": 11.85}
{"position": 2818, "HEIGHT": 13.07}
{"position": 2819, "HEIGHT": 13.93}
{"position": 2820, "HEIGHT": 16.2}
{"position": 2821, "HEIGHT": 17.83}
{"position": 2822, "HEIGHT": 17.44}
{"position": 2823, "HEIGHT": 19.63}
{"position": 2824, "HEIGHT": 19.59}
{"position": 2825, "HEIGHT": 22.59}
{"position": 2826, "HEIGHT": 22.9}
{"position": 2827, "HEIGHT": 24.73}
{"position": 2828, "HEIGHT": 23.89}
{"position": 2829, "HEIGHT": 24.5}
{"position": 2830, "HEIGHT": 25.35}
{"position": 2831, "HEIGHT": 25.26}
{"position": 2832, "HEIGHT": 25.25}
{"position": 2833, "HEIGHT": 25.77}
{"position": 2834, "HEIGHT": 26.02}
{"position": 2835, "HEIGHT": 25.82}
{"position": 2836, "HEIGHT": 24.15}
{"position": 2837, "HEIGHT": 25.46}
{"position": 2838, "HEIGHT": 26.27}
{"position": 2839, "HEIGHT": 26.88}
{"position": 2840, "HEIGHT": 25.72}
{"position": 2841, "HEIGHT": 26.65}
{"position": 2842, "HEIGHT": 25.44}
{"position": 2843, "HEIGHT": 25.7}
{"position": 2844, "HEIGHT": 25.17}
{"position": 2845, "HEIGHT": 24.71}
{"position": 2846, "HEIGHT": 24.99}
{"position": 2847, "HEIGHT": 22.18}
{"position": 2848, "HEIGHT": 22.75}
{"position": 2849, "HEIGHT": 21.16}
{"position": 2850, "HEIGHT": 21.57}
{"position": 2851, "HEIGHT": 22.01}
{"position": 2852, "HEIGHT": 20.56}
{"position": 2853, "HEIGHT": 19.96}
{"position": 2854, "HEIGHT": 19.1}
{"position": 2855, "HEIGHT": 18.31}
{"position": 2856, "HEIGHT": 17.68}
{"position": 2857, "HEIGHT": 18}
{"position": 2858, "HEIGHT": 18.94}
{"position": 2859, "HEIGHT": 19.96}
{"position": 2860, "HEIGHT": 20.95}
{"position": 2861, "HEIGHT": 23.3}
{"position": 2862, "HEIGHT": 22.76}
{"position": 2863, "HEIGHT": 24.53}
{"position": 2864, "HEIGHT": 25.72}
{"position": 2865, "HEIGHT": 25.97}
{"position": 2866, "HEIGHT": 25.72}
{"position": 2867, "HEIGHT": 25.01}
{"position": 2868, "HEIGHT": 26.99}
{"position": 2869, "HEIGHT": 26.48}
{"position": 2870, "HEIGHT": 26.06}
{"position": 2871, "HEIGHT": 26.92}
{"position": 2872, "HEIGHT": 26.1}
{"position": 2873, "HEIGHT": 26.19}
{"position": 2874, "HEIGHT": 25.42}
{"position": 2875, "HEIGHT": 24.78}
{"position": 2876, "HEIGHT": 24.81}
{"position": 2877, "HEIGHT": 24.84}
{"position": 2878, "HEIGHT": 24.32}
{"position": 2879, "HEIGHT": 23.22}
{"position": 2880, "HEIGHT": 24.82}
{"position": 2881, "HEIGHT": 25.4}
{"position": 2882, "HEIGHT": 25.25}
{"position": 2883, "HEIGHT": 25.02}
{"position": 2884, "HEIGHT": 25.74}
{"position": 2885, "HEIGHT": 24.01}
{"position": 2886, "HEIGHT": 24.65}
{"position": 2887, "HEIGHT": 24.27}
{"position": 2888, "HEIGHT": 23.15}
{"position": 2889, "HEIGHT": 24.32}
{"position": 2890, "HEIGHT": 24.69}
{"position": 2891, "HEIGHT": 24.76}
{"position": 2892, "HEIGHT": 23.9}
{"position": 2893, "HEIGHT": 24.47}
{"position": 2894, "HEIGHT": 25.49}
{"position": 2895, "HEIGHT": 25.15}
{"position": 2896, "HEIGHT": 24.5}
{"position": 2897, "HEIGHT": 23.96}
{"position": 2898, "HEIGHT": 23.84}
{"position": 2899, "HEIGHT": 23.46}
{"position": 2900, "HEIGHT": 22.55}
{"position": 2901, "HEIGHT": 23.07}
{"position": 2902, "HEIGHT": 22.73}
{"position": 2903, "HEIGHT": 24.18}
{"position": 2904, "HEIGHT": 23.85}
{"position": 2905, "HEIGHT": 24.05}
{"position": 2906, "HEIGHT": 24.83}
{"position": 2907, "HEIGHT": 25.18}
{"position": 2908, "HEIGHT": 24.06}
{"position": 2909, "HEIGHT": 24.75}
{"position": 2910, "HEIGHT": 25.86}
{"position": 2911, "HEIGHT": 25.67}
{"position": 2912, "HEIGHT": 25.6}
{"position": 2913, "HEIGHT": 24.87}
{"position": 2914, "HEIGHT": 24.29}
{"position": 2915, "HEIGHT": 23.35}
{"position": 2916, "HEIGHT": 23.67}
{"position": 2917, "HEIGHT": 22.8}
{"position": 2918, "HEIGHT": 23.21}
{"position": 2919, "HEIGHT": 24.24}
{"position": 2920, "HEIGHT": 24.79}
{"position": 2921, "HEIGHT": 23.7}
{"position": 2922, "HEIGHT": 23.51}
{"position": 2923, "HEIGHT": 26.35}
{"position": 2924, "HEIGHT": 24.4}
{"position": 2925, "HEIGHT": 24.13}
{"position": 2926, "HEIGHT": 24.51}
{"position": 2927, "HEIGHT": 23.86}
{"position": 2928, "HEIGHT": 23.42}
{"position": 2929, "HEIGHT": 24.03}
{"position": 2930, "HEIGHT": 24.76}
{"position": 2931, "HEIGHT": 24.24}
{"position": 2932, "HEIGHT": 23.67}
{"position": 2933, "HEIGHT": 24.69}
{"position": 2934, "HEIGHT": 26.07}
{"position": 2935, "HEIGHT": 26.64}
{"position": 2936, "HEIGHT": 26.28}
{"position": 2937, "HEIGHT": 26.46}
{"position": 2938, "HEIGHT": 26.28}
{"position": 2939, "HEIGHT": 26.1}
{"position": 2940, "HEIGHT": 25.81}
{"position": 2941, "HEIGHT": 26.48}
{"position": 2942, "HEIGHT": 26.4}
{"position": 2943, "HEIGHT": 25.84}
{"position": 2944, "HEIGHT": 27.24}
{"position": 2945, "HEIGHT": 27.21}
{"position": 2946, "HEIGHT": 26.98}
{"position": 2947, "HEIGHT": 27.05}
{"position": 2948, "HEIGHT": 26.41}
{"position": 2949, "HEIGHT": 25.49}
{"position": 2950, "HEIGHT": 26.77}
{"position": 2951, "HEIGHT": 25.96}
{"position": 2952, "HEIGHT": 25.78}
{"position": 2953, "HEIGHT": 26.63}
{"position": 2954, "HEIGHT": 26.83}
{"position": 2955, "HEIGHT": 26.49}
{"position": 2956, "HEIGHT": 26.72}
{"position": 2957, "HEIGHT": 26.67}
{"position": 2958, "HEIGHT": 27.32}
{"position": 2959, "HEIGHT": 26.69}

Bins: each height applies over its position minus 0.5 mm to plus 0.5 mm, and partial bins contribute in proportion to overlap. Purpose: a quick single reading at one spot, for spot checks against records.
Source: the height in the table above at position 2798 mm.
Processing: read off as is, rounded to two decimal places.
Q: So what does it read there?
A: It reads 19.65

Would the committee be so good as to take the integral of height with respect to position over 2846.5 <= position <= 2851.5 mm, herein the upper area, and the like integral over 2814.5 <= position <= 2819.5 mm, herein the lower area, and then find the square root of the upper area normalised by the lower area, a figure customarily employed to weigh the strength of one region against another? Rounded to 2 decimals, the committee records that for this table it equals 1.34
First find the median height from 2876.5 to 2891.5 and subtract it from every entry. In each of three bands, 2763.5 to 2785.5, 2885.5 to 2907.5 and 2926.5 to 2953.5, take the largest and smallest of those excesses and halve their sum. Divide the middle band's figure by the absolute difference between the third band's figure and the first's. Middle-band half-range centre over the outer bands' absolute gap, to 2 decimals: -0.11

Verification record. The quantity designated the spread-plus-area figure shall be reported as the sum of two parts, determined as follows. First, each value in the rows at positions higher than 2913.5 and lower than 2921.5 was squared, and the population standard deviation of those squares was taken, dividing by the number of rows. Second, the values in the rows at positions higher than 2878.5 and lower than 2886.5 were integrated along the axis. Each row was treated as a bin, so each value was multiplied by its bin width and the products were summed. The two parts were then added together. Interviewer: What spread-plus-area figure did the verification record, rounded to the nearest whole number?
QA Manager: 227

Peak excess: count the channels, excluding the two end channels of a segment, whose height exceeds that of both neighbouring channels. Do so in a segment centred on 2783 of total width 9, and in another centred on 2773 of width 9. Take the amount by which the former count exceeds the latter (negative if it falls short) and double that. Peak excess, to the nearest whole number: 0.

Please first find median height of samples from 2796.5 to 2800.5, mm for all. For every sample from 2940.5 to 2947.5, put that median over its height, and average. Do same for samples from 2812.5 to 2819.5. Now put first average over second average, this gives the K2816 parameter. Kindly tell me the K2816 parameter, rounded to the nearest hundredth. 0.45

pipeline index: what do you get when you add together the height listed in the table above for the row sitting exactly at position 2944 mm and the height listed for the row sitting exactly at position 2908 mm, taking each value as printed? 51.3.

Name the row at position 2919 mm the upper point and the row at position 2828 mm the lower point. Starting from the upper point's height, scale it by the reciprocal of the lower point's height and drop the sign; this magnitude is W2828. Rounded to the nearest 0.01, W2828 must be 1.01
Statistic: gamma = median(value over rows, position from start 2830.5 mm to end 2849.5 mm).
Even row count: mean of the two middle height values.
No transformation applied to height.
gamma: 25.4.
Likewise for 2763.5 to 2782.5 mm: 19.5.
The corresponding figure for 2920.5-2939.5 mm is 24.5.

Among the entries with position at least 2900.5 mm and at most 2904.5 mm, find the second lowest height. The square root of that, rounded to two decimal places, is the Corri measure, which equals 4.80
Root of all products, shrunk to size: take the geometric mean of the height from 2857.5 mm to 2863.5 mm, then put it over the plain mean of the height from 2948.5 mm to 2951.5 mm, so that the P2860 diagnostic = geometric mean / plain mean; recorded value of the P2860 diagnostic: 0.830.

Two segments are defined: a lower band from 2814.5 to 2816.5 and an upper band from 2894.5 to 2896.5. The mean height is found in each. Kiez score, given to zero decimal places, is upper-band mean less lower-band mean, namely 14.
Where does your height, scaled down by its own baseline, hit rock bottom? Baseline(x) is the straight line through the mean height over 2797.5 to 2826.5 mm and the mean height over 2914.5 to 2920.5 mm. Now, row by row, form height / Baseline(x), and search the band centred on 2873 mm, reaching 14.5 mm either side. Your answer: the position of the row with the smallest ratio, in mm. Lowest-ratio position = 2859 mm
